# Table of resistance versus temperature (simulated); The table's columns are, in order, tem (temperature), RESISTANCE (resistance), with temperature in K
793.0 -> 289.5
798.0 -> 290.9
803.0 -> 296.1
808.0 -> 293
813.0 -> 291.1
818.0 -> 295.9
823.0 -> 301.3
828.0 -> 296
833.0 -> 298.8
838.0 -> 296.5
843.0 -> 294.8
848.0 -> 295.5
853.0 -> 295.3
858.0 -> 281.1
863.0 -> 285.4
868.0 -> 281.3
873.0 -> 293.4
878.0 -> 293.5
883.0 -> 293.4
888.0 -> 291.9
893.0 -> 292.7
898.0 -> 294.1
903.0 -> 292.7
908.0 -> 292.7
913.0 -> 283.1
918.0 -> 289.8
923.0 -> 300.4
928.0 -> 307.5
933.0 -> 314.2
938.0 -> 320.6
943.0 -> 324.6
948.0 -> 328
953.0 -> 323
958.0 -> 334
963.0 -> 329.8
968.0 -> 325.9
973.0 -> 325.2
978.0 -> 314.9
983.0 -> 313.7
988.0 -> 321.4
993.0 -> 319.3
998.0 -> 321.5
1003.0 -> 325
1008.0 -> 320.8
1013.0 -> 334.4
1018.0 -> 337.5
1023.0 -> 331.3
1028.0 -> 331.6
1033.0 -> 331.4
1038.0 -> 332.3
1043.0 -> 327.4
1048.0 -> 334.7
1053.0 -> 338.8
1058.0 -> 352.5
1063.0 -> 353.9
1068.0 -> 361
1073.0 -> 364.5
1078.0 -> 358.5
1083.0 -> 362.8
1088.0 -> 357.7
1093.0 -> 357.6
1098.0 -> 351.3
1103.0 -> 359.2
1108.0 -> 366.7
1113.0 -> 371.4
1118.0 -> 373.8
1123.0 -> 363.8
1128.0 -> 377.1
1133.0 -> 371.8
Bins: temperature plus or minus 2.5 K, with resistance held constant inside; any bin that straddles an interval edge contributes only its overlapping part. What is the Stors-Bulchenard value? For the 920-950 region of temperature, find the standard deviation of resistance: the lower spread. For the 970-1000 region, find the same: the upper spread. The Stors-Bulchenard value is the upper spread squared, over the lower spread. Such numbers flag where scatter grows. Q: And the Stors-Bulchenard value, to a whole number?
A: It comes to 2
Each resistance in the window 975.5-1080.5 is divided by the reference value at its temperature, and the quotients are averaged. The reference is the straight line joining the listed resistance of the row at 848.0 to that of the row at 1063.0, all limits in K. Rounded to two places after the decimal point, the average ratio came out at 0.97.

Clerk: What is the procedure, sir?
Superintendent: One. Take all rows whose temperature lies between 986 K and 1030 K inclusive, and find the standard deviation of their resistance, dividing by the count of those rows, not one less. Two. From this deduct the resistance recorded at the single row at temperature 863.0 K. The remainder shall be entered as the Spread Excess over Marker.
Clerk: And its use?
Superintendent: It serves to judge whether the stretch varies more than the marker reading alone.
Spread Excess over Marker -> -279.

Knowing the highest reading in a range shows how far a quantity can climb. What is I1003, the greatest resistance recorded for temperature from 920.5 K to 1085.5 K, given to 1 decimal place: 364.5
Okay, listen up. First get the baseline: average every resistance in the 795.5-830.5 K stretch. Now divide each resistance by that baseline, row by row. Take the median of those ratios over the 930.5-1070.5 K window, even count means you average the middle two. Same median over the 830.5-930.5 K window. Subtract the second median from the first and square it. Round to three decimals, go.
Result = 0.014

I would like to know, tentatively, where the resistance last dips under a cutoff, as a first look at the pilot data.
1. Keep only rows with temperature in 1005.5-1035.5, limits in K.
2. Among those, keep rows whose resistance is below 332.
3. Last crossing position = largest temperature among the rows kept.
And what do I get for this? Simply 1033.0 K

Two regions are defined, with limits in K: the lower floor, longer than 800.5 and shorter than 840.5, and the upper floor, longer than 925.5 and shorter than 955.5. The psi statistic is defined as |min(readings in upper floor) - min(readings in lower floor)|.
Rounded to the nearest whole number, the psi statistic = 16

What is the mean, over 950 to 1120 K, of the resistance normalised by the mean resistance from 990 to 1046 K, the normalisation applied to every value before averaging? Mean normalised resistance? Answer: 1.04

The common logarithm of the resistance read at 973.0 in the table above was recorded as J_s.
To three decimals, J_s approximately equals 2.512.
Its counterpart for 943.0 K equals 2.511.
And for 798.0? 2.464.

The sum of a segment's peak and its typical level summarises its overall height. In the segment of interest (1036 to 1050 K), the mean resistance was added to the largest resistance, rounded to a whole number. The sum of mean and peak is 666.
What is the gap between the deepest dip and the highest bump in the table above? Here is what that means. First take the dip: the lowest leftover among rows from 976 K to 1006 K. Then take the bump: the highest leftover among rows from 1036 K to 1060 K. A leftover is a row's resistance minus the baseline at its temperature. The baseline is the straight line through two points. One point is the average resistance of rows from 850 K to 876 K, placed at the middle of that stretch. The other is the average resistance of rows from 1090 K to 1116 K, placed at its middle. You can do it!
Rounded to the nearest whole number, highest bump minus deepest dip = 16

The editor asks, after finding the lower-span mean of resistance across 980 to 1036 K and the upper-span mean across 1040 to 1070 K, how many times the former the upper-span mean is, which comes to 1.06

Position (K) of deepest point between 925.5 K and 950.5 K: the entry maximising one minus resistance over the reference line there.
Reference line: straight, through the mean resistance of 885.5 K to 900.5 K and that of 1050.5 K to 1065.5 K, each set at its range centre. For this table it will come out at 928.0 K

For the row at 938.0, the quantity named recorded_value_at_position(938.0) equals 320.6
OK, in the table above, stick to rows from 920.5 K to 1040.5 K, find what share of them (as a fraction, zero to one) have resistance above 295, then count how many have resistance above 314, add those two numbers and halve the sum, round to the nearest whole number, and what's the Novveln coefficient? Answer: 11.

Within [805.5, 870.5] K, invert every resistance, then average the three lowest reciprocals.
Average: 0.0033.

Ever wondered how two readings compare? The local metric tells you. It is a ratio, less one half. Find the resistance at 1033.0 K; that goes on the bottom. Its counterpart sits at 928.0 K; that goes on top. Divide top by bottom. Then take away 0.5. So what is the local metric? 0.43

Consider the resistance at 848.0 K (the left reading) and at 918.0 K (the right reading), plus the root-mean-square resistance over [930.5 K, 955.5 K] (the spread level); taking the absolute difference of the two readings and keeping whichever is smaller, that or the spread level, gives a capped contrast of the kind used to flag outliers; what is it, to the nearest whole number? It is 6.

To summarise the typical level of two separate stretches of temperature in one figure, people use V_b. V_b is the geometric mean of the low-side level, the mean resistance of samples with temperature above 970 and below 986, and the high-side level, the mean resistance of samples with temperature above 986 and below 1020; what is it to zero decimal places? 322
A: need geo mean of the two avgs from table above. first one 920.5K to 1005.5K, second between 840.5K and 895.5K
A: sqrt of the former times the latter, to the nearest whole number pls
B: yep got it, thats 305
